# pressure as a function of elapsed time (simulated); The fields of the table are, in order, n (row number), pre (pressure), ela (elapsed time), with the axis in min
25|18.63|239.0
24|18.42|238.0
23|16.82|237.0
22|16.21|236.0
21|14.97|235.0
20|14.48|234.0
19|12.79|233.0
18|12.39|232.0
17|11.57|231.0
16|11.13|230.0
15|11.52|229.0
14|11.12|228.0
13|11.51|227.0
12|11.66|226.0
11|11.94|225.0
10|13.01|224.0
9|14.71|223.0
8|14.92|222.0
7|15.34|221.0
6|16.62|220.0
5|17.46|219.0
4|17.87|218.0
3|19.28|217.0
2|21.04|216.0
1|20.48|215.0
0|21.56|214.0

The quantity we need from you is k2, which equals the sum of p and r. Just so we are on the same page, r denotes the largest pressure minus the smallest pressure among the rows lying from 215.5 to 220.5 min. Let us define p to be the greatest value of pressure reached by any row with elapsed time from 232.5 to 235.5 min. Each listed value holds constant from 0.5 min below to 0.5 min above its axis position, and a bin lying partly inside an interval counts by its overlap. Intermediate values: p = 14.97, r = 4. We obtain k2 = 19.4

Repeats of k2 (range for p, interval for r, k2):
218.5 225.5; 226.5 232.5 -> 18.7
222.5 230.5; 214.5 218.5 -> 17.9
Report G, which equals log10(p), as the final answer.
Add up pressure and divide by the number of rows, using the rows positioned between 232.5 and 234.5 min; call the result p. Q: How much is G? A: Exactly 1.13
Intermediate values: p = 13.6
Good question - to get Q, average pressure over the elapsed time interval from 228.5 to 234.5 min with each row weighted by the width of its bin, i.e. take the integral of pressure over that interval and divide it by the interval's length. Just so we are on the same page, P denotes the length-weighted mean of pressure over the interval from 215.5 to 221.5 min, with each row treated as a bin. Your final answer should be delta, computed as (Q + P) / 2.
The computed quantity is 15.1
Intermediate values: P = 18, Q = 12.3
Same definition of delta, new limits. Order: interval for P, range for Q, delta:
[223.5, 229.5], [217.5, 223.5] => 14.0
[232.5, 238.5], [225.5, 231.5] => 13.5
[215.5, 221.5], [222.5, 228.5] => 15.1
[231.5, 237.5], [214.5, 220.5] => 16.7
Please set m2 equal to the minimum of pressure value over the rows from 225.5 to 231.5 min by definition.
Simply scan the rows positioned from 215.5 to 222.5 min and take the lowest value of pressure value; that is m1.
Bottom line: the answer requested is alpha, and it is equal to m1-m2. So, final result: 4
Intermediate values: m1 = 14.92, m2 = 11.12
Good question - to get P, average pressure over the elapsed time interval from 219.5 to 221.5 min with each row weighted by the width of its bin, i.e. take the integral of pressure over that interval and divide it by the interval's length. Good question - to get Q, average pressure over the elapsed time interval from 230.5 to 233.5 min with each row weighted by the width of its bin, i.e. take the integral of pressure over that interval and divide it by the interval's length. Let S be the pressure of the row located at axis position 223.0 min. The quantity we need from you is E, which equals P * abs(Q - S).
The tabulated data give 39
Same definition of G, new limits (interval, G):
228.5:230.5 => 1.05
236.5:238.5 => 1.25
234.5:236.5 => 1.19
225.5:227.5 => 1.06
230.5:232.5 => 1.08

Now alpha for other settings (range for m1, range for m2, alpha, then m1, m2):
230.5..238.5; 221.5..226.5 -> 0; 11.57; 11.66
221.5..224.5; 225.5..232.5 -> 2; 13.01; 11.12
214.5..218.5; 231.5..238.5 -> 5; 17.87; 12.39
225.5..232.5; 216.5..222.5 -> -4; 11.12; 14.92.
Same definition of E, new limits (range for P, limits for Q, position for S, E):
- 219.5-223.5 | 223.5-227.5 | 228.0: 14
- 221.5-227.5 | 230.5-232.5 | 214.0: 124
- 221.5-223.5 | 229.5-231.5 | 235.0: 54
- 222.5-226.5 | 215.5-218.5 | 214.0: 28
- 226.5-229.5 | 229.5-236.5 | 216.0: 87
